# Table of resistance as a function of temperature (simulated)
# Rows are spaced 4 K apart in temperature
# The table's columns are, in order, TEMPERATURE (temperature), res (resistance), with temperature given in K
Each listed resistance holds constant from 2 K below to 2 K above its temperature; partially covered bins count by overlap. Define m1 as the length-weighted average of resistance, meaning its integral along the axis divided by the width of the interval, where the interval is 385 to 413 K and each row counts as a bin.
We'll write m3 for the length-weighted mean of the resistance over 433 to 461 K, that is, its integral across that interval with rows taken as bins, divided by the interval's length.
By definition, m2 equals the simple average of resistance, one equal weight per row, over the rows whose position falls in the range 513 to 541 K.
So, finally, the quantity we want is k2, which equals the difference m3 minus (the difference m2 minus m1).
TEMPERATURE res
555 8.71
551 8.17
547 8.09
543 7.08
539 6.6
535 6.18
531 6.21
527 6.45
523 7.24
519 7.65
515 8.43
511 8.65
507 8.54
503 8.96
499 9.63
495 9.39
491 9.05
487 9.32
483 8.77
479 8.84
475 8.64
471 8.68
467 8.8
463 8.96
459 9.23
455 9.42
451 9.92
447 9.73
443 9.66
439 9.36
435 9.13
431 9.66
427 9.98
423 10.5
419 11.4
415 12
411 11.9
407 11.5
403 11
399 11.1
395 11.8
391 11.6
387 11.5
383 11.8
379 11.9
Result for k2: 14.0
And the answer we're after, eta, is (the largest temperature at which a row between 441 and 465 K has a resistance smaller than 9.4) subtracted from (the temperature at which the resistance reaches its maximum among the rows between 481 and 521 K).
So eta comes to 36 K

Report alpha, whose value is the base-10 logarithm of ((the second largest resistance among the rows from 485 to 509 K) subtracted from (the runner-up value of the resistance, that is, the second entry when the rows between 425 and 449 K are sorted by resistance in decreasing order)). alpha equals -0.5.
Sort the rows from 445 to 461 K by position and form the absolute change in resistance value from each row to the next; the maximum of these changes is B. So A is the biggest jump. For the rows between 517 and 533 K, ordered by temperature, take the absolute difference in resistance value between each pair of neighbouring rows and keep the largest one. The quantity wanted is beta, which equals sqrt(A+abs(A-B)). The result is 1.04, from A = 0.79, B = 0.50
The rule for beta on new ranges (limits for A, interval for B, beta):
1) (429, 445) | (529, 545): 0.76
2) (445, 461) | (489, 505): 0.82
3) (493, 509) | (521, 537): 0.89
